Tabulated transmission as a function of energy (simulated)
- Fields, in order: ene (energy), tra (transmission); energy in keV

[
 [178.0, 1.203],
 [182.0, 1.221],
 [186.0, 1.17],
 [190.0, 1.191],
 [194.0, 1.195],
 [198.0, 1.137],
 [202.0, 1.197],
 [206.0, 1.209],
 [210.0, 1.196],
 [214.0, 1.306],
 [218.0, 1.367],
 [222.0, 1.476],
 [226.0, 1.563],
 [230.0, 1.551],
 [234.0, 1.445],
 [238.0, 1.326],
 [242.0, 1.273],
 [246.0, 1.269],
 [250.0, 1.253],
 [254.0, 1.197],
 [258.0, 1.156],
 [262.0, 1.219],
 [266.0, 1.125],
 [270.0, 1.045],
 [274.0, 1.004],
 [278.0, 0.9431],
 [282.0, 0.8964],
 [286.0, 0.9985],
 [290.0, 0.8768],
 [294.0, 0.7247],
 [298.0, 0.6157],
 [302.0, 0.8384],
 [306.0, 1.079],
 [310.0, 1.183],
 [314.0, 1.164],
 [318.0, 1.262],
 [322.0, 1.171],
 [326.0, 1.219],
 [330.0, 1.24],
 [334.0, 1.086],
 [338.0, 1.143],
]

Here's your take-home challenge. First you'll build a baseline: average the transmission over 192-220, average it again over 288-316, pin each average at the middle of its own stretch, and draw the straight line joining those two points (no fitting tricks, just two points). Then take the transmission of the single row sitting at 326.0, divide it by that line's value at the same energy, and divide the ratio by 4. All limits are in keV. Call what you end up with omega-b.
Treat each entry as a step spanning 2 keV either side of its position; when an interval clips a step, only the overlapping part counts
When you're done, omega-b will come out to 0.359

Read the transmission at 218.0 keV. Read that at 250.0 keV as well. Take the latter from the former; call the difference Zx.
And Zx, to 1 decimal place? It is 0.1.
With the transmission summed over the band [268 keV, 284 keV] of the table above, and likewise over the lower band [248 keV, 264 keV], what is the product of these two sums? 19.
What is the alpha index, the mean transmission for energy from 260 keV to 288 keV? 1.03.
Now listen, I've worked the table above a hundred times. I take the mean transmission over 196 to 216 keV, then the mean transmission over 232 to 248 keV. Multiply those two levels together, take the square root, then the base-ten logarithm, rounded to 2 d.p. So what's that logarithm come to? 0.10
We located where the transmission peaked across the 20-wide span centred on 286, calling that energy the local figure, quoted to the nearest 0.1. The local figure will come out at 286.0 keV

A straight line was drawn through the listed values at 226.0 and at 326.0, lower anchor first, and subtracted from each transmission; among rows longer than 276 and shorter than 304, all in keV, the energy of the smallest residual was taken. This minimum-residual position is 298.0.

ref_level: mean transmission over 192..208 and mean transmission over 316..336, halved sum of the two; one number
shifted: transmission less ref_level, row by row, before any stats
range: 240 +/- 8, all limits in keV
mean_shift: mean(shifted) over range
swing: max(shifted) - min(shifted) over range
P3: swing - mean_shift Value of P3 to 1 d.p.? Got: 0.0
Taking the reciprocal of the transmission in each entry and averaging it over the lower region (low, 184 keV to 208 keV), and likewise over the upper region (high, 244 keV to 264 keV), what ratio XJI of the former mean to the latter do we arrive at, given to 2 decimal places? 1.03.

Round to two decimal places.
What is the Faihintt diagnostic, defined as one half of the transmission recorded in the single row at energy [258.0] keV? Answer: 0.58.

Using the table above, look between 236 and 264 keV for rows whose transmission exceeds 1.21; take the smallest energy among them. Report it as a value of 238.0 keV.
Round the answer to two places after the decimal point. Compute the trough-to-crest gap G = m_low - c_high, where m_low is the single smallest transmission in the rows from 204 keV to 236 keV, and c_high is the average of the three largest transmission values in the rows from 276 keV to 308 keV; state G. 0.19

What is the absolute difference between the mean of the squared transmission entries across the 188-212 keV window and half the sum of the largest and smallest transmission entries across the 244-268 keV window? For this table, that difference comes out 0.2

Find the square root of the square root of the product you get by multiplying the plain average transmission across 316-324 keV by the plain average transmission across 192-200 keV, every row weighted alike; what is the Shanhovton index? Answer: 1.09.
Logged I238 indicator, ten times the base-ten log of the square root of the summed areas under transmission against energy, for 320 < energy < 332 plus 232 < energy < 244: 7.4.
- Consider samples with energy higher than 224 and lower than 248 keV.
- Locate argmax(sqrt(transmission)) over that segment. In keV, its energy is 226.0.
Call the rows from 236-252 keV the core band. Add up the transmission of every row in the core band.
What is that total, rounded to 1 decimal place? 5.1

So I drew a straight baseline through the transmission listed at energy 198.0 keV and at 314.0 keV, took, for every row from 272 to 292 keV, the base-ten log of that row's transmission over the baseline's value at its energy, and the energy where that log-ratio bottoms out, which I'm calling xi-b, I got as 290.0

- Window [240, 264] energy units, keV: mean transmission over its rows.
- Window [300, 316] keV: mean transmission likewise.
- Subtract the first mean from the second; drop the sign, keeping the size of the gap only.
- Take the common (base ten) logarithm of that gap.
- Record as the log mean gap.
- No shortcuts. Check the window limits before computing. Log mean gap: -0.79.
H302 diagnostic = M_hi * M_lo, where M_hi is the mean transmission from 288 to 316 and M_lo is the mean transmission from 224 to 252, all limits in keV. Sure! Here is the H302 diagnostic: 1.28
